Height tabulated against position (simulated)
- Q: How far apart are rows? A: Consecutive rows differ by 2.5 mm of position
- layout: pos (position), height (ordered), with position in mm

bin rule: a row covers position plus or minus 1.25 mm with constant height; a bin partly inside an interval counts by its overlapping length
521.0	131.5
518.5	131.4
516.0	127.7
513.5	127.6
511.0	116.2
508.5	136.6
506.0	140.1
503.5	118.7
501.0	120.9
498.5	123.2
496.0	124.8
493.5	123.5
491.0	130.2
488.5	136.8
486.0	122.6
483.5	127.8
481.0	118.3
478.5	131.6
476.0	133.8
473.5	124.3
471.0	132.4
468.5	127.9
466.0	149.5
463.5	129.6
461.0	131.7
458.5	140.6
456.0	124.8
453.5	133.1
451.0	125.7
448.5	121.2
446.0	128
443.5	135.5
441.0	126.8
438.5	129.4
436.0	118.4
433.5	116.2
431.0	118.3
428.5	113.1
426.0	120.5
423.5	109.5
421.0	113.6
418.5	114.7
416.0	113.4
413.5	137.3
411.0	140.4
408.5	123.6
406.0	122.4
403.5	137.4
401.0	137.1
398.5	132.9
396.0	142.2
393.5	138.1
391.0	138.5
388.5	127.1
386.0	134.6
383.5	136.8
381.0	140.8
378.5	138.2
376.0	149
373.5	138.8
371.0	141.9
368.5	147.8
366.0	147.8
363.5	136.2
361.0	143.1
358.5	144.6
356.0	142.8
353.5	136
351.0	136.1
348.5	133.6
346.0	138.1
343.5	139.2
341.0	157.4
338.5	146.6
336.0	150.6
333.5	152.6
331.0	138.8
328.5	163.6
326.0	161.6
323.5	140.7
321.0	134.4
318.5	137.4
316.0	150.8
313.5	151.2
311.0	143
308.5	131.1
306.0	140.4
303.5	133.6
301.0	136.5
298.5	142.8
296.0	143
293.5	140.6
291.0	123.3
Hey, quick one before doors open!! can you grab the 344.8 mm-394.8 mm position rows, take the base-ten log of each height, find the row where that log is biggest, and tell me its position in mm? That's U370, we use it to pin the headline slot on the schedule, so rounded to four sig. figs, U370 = 376.0 mm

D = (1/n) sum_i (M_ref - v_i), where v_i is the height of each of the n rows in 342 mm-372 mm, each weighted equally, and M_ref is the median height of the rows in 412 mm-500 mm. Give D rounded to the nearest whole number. -15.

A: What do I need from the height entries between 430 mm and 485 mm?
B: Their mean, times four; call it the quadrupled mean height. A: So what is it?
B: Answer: 514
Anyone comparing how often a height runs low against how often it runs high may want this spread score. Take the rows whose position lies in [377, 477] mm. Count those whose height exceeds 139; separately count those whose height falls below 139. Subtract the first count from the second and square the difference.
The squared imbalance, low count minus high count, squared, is 900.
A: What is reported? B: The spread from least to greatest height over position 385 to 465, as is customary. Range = 33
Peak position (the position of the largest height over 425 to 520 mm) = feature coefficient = 466.0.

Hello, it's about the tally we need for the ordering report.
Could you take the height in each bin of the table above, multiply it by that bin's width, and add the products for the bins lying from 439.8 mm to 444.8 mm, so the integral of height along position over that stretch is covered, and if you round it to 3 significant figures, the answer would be 656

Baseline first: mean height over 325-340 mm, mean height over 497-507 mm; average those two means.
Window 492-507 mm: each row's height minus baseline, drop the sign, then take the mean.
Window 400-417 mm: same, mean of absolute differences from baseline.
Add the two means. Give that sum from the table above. 23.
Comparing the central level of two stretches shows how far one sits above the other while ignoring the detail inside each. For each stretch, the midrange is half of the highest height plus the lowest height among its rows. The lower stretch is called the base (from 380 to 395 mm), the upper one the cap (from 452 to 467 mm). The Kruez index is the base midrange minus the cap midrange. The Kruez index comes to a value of -3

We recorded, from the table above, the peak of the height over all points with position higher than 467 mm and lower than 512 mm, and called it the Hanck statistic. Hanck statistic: 140.1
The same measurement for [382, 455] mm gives 142.2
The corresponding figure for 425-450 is 135.5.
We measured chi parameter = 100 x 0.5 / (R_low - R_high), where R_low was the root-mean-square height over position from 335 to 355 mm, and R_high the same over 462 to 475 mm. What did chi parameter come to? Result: 5.33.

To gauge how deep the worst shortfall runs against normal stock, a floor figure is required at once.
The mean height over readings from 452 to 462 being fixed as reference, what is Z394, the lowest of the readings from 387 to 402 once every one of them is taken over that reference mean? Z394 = 0.96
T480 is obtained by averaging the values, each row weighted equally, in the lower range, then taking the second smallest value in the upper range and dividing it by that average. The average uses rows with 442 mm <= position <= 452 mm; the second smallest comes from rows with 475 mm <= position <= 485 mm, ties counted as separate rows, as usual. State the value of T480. 1.00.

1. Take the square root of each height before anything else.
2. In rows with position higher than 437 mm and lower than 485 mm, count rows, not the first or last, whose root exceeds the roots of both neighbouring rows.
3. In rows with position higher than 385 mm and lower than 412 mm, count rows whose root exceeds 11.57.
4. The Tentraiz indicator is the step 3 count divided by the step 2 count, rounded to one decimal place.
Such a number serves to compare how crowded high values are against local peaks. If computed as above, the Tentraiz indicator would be 1.2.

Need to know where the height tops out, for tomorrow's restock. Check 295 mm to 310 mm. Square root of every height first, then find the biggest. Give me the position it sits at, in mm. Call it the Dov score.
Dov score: 296.0 mm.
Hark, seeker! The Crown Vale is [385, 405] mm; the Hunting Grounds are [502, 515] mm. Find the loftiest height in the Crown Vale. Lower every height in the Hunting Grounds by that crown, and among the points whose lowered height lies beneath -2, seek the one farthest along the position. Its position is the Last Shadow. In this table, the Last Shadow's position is 513.5 mm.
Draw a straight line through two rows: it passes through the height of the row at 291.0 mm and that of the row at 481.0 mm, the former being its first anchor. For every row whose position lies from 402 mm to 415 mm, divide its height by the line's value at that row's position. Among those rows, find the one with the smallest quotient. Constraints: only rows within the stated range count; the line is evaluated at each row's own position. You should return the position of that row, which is 406.0 mm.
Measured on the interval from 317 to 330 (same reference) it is 321.0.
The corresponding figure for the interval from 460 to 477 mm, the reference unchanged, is 473.5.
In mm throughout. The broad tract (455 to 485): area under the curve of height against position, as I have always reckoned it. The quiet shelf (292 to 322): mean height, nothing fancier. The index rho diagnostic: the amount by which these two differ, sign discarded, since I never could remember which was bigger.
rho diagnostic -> 3790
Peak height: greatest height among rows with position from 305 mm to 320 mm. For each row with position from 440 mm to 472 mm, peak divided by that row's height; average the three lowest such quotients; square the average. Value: 1.1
